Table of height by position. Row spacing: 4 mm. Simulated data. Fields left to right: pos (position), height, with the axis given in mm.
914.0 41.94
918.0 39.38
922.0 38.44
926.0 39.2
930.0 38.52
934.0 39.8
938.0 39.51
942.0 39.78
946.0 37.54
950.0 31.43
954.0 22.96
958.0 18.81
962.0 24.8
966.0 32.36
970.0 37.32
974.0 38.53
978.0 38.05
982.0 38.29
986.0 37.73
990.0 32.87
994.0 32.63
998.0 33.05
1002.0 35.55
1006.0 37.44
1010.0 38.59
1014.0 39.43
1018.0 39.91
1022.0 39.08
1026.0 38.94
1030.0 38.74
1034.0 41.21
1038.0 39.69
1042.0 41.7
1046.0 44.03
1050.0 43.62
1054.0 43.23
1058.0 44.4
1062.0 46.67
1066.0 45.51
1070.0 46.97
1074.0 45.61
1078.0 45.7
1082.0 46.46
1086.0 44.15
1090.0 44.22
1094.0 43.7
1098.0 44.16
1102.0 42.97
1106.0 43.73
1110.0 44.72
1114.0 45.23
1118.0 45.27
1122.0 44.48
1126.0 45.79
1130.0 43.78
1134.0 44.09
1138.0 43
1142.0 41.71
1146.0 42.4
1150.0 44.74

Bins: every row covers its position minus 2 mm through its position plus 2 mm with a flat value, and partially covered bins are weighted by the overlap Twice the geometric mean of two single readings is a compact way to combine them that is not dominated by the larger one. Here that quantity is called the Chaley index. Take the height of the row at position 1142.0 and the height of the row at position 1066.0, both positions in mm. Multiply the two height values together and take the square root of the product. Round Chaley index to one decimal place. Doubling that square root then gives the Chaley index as 87.1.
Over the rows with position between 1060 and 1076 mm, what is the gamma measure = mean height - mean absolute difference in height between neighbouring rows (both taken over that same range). 44.9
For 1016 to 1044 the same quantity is 38.7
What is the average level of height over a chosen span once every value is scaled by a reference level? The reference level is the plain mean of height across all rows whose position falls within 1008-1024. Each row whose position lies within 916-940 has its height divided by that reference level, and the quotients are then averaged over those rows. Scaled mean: 1.00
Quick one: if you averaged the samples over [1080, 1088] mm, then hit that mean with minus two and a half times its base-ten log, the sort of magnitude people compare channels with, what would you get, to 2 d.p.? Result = -4.14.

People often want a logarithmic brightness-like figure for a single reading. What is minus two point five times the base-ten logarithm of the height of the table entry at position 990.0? -3.79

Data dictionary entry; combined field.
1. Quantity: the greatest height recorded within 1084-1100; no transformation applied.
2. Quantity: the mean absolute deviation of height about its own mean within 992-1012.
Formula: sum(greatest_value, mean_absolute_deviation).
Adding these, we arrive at 46.3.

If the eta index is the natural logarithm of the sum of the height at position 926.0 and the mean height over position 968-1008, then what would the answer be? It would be 4.32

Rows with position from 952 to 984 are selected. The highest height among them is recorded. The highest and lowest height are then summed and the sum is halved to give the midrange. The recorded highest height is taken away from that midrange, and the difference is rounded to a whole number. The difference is -10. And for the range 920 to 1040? -11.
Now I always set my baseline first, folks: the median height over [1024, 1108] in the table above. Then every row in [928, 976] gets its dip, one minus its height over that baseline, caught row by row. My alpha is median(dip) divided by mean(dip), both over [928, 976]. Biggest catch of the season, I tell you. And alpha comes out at 0.62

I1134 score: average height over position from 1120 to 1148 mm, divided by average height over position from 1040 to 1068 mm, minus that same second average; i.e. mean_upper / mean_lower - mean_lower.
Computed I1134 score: -43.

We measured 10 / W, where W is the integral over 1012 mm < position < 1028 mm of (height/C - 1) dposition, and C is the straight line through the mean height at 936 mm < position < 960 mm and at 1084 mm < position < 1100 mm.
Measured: 16.0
